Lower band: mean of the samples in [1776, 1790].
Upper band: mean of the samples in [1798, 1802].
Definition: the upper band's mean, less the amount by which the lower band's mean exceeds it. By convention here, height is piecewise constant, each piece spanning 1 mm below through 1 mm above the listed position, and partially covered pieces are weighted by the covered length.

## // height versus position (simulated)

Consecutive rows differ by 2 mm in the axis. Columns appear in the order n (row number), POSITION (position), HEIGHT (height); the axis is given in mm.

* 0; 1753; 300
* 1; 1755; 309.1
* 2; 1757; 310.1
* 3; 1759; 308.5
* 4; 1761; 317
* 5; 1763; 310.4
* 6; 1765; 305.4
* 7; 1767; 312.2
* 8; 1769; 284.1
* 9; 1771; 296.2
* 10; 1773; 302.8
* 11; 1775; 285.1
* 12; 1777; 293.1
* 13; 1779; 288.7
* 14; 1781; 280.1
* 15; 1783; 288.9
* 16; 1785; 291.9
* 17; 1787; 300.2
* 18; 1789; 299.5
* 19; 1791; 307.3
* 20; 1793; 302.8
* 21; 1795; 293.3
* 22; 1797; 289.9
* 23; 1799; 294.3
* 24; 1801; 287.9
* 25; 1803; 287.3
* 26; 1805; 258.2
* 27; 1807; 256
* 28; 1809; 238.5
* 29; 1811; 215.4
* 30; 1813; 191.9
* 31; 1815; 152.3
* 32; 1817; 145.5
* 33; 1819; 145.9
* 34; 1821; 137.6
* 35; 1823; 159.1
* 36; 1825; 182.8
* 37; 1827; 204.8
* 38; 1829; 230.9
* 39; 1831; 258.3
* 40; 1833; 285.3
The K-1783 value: 290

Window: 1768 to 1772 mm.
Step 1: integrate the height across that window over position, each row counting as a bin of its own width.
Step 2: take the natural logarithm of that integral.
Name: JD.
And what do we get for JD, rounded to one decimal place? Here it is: 7.1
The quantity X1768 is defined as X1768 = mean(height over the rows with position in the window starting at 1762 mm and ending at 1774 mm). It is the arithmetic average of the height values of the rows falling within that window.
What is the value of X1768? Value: 302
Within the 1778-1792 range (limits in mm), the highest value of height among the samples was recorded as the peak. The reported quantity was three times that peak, 922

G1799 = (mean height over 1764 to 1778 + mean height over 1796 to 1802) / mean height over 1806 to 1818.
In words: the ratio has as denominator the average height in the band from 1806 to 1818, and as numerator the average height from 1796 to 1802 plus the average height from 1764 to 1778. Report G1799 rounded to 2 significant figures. 2.9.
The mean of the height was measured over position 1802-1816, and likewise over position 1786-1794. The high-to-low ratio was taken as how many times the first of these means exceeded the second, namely 0.76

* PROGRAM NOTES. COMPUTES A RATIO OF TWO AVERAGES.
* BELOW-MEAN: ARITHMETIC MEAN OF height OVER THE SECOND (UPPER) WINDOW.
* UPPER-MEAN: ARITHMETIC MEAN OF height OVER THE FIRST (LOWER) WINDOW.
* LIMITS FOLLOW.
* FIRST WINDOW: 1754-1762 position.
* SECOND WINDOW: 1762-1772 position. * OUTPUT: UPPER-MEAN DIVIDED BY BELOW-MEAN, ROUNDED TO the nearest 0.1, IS 1.0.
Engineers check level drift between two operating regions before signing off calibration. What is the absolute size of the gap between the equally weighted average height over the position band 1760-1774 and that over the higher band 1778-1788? 14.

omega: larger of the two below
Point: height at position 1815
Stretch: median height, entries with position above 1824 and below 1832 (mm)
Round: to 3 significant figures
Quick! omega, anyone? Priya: 218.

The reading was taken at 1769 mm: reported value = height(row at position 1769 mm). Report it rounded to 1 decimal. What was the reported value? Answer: 284.1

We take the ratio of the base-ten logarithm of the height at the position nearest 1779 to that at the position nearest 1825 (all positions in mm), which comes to 1.09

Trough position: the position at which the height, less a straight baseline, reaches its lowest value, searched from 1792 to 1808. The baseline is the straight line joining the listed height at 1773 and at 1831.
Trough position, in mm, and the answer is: 1807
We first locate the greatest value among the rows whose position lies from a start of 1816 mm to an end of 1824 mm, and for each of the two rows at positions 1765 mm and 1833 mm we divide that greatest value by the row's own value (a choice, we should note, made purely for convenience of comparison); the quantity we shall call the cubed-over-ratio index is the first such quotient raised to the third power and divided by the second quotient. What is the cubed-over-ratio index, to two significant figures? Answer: 0.25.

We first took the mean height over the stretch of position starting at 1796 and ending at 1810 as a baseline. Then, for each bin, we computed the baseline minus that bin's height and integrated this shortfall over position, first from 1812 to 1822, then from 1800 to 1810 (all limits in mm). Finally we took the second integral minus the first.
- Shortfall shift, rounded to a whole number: -1109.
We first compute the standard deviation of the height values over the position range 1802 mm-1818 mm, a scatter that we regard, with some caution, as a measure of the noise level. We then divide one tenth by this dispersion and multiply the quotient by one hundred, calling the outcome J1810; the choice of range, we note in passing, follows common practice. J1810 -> 0.2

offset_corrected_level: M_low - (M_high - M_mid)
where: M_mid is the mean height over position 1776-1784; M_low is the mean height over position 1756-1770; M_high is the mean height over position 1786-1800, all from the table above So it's 296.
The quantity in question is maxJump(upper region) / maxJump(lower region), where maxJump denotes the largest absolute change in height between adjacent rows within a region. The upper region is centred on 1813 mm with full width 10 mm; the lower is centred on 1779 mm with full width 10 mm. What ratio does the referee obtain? 4.5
